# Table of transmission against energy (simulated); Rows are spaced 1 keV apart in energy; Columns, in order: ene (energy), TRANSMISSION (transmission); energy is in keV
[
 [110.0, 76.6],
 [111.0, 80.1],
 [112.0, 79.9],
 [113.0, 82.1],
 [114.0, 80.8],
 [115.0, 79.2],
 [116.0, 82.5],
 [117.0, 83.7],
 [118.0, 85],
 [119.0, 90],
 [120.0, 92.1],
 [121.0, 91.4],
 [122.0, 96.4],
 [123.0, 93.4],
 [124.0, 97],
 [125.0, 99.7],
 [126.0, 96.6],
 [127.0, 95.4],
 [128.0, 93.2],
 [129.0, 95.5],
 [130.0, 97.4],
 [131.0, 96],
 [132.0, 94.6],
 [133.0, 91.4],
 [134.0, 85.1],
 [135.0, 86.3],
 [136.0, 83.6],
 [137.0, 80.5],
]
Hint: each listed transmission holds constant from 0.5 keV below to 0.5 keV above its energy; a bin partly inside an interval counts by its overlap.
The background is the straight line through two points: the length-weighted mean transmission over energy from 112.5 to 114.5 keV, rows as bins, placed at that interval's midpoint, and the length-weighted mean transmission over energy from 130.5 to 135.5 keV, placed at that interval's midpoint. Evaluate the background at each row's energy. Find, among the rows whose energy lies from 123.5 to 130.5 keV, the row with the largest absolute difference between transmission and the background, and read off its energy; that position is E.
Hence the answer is 125.0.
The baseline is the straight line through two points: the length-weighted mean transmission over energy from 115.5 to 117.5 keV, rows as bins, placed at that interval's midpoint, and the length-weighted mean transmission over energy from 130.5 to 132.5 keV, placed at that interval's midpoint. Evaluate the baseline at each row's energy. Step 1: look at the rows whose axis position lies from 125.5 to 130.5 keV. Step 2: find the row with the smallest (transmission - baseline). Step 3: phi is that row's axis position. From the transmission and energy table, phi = 128.0 keV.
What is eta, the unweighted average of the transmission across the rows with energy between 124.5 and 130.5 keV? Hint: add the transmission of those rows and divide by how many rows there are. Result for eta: 96.3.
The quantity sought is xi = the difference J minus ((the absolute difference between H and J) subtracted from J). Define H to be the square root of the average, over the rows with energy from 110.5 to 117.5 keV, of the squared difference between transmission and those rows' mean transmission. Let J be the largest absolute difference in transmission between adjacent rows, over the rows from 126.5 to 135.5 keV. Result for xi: 5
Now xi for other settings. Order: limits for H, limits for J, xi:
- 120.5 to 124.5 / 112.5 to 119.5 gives 3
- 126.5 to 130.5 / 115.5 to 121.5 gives 4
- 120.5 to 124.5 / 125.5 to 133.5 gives 1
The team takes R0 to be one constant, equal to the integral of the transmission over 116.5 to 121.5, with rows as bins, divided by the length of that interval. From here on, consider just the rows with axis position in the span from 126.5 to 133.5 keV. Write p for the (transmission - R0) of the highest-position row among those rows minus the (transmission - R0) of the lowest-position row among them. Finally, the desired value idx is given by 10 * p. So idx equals -40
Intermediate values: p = -4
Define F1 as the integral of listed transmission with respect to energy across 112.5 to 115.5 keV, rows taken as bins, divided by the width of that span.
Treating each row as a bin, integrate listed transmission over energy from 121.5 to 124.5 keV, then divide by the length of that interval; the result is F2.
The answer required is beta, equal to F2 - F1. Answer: 15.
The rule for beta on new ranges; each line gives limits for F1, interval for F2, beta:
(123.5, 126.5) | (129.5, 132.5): -2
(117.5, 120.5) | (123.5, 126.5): 9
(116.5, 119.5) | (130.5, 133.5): 8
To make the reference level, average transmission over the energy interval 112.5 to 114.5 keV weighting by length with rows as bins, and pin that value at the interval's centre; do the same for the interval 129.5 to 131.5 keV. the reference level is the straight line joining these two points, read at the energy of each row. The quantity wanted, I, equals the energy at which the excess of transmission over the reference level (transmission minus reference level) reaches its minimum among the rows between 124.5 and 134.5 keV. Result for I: 134.0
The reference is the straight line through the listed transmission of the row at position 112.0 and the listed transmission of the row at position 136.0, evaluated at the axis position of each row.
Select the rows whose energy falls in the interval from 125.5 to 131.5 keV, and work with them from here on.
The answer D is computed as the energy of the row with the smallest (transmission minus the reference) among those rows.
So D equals 128.0 keV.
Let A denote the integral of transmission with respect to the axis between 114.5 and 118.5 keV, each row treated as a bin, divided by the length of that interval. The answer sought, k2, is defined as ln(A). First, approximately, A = 83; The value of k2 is 4.41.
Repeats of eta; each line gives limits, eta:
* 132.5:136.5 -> 86.6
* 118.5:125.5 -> 94.3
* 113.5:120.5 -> 84.8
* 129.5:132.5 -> 96.0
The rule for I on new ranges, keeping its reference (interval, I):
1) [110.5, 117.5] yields 115.0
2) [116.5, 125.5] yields 117.0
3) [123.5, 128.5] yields 128.0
